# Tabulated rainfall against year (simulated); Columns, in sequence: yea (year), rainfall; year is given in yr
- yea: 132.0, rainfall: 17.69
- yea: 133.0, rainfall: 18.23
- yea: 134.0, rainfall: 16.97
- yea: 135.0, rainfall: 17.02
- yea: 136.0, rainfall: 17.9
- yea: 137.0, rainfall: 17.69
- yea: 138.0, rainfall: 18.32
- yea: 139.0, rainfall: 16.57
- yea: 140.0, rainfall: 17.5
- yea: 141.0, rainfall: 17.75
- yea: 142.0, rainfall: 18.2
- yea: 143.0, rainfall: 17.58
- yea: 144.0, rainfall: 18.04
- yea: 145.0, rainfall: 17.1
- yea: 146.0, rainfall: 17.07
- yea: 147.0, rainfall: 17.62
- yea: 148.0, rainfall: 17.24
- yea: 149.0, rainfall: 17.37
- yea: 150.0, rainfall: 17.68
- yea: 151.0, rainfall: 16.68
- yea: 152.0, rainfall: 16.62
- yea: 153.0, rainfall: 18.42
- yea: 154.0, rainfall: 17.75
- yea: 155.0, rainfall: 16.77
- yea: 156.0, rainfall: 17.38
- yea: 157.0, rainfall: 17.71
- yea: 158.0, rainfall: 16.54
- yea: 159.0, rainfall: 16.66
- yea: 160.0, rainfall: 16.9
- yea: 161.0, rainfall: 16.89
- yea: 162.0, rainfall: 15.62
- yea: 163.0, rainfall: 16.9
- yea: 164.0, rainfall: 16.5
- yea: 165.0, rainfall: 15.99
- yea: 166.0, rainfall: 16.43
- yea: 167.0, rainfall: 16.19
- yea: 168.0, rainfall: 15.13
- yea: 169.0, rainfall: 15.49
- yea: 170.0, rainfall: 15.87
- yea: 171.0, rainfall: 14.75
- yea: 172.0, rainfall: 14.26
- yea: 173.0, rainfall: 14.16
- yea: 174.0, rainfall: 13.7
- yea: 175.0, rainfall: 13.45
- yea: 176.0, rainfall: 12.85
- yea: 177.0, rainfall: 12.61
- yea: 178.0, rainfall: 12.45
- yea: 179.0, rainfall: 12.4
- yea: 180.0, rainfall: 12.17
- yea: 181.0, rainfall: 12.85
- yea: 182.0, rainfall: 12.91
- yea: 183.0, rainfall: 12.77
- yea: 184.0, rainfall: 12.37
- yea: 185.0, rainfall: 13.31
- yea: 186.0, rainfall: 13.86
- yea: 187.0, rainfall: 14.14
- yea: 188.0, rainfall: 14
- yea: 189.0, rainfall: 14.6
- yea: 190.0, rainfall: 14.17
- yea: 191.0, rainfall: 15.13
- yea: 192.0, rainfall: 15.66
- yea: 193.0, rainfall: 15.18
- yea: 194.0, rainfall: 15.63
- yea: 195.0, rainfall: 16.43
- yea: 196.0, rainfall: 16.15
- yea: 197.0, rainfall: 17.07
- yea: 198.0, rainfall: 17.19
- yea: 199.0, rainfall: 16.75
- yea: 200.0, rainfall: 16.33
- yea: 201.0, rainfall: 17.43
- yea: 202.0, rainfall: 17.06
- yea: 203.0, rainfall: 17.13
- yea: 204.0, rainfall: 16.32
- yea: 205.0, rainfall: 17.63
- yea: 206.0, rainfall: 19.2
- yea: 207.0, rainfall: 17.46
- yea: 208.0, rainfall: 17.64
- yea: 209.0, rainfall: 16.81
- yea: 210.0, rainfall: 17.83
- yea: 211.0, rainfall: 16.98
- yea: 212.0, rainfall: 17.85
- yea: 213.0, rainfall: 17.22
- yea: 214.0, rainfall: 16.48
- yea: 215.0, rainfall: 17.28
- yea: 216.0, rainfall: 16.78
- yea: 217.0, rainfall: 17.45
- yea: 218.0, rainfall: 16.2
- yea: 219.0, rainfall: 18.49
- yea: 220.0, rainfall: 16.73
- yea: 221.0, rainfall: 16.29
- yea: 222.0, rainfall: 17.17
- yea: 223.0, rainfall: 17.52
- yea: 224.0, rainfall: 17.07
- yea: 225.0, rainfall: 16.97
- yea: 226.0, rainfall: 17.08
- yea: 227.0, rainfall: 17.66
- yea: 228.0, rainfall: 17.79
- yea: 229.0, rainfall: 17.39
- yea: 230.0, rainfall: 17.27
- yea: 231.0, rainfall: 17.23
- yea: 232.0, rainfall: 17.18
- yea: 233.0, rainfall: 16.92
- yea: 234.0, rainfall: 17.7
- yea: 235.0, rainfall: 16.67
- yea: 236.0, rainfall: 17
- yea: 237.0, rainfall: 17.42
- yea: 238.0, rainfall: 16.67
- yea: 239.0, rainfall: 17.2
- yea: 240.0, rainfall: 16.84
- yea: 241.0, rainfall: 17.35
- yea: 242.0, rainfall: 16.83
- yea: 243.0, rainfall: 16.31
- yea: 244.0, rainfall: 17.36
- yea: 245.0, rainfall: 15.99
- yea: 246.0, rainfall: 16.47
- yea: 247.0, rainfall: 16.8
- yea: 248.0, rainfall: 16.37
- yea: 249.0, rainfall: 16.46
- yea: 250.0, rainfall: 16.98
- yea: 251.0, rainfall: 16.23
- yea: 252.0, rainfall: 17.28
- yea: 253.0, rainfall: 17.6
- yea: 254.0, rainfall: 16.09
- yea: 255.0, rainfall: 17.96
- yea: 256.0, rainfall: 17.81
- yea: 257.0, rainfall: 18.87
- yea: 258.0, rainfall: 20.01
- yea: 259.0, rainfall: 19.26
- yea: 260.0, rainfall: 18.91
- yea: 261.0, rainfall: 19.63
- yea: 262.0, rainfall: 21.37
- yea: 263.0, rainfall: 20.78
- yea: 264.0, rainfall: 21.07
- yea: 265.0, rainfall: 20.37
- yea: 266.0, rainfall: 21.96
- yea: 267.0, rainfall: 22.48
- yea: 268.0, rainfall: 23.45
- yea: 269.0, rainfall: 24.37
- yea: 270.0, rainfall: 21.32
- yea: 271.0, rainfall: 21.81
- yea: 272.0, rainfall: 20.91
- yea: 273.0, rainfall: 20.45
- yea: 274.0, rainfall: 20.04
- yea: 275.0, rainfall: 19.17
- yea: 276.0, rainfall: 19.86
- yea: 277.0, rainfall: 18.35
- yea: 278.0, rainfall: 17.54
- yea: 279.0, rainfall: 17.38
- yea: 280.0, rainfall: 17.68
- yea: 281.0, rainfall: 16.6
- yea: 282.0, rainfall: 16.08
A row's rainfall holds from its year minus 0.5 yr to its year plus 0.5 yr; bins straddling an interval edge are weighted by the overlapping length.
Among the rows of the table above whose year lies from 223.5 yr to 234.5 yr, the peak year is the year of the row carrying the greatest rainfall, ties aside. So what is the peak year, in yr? 228.0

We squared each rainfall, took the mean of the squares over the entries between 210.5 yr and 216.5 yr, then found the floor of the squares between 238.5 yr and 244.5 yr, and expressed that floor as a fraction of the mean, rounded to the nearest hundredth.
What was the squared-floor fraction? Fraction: 0.91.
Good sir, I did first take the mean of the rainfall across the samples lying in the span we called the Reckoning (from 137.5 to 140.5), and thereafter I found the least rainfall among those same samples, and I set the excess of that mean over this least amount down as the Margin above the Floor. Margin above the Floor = 0.89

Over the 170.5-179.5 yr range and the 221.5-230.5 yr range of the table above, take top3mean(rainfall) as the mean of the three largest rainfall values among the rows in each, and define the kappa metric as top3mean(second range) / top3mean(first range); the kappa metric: 1.23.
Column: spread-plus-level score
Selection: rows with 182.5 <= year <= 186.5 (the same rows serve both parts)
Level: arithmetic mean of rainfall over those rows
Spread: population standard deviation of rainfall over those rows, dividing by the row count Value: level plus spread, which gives 13.6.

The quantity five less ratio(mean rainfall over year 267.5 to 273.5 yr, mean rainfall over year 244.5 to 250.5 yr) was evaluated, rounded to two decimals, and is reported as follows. 3.66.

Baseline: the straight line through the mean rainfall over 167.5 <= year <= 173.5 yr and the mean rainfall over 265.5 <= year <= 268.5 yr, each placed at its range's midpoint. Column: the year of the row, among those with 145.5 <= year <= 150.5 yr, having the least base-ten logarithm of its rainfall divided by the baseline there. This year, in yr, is 148.0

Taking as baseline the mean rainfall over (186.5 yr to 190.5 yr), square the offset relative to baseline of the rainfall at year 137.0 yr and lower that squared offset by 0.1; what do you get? 12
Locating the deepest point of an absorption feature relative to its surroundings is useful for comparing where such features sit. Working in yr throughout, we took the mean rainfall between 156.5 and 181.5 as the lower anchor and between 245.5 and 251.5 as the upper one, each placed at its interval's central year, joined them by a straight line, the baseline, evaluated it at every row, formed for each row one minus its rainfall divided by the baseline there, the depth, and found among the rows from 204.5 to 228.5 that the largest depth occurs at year 218.0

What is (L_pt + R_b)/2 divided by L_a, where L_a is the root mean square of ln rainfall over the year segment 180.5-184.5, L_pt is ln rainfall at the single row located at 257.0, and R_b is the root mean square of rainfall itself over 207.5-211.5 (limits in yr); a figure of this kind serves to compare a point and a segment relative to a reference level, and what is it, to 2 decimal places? 3.98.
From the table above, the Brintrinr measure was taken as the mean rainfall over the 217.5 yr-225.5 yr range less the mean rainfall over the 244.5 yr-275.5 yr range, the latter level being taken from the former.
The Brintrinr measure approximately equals -2.2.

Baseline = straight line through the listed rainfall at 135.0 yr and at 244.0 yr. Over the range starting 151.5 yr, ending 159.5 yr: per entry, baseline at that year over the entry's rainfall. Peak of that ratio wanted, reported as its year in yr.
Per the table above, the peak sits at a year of 158.0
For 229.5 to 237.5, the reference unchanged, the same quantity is 235.0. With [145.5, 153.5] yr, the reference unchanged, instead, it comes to 152.0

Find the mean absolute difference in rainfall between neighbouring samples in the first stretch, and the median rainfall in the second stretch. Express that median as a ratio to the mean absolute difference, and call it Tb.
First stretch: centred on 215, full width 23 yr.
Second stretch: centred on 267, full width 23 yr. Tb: 23.2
